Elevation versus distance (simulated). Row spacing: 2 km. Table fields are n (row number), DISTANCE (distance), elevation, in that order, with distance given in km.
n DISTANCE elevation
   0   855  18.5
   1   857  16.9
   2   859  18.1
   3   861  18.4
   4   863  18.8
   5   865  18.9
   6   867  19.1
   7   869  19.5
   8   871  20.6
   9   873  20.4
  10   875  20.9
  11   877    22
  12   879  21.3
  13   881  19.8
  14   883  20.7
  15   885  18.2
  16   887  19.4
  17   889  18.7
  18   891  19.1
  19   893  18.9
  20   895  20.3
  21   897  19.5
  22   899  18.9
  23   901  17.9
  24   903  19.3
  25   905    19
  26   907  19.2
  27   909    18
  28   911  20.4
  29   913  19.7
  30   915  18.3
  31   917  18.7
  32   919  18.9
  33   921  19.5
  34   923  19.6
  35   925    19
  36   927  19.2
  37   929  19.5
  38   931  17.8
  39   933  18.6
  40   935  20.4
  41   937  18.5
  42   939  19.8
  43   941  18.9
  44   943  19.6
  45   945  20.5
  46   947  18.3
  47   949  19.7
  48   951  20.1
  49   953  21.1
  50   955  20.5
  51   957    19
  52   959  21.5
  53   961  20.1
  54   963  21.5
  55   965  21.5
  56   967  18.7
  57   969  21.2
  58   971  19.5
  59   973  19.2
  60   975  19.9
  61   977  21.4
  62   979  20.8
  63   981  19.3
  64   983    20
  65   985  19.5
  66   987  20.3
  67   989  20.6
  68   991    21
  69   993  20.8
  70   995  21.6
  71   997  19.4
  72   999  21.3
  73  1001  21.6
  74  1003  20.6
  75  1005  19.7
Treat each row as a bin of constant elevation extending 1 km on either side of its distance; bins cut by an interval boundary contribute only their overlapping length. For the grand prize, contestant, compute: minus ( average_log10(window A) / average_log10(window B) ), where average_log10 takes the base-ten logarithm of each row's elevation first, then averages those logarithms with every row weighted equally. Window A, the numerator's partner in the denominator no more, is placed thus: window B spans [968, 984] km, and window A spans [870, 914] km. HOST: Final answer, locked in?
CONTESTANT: -0.99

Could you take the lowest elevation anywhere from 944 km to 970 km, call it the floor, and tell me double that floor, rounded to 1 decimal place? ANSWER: 36.6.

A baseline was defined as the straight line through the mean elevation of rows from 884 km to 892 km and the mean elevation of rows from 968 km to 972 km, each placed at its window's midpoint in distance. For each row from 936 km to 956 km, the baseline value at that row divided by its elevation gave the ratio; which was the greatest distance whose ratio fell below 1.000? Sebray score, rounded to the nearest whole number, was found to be 955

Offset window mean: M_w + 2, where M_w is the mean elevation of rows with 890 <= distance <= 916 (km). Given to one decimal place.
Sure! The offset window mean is 21.1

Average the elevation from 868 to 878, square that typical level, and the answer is 428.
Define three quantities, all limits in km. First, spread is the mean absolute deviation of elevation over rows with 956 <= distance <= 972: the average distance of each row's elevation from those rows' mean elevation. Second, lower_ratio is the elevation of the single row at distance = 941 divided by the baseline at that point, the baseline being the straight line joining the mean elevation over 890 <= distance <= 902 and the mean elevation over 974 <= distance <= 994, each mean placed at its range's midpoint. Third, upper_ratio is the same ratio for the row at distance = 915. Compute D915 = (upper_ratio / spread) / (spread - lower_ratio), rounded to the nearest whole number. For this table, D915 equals 10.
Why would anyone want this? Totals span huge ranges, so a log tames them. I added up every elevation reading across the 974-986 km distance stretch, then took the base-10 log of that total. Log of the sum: 2.08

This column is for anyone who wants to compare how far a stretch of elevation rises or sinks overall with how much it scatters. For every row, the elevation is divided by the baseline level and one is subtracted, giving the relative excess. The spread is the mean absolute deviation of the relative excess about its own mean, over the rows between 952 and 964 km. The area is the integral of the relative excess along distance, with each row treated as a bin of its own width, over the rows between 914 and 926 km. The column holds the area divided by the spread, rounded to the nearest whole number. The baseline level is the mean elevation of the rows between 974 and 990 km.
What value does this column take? -20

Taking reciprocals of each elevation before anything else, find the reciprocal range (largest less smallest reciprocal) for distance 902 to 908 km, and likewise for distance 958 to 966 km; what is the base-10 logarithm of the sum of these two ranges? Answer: -2.39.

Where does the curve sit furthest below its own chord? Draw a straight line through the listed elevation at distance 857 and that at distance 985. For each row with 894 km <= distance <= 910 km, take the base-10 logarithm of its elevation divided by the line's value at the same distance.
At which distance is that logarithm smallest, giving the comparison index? 909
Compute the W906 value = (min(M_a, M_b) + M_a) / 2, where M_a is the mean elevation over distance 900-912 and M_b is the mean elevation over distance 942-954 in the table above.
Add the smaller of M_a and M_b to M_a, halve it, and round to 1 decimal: 19.0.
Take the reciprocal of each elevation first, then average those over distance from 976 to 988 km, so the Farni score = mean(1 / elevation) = 0.0495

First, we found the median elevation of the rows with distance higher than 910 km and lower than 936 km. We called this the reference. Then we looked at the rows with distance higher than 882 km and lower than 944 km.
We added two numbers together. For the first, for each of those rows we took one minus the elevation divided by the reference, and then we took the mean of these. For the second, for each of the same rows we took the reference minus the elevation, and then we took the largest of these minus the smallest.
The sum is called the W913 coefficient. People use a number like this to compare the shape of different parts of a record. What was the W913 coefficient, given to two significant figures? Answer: 2.9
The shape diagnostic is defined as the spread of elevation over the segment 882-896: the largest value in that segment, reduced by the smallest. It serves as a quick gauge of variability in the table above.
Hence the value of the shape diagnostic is 2.5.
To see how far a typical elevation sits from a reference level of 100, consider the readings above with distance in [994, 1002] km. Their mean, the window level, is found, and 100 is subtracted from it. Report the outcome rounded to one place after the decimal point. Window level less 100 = -79.0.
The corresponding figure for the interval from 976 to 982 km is -79.5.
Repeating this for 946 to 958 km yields -80.2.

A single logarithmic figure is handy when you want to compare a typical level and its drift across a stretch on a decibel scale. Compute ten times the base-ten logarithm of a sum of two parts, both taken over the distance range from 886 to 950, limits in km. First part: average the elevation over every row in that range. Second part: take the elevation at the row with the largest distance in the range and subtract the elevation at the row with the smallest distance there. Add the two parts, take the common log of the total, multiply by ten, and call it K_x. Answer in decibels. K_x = 12.9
